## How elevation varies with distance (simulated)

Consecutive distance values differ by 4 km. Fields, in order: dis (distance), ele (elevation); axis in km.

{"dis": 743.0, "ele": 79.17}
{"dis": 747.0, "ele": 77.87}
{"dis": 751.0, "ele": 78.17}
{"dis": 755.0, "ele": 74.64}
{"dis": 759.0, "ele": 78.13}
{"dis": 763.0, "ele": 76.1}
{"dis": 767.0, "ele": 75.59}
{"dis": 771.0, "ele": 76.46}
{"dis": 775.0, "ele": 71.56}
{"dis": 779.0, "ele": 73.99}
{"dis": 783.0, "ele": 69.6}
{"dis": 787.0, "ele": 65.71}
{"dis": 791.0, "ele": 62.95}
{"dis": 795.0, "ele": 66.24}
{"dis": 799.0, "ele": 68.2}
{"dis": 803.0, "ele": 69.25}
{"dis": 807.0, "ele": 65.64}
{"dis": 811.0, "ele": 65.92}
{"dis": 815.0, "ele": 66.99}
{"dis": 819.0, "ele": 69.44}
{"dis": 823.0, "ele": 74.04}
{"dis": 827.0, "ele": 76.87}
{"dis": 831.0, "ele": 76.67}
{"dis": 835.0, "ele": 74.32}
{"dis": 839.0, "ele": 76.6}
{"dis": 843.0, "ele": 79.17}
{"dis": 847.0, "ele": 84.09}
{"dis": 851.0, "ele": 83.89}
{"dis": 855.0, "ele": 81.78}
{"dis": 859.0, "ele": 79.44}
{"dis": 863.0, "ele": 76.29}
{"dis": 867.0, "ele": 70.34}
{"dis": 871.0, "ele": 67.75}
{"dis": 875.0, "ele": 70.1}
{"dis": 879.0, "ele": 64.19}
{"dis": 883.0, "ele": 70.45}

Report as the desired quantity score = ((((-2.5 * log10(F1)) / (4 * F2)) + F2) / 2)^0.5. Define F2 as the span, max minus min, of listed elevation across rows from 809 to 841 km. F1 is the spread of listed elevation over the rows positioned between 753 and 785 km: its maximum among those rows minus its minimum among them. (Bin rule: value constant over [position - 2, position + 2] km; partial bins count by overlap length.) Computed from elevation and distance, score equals 2.3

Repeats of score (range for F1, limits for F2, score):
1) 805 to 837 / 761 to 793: 2.6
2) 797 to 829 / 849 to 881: 3.1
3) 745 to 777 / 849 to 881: 3.1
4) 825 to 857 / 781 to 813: 1.8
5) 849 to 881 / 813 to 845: 2.5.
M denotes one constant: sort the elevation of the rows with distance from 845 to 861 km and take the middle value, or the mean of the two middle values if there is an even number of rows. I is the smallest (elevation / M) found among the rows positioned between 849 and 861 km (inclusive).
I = 0.96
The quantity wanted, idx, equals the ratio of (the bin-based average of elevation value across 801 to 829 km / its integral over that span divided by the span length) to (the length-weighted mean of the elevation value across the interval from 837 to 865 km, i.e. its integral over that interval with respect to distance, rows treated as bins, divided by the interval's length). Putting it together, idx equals 0.87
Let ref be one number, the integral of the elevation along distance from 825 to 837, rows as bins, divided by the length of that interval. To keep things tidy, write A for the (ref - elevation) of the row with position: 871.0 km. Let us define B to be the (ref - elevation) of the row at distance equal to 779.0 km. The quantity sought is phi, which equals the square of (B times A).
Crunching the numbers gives 259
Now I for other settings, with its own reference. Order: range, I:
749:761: 0.90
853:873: 0.82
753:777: 0.86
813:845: 0.81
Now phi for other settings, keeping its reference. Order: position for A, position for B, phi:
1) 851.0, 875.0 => 2158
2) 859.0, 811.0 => 1224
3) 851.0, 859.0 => 766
